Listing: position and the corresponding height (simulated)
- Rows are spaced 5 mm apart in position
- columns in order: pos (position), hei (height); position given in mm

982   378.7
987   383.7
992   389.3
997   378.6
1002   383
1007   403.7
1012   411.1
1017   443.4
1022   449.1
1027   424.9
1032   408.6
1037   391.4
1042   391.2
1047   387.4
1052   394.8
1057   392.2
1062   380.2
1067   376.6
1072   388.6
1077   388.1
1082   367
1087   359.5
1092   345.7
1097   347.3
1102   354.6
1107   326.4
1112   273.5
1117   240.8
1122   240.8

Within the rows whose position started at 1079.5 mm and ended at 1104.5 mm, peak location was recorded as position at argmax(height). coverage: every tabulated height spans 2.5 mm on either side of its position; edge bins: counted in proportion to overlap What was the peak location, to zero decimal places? 1082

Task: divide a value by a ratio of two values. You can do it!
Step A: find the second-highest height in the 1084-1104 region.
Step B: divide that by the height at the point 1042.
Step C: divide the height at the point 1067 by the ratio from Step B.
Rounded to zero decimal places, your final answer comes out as 415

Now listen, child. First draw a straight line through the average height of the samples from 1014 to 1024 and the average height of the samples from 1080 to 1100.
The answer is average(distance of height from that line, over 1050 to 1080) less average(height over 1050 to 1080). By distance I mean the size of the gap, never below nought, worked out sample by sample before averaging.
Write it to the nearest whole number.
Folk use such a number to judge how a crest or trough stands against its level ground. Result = -377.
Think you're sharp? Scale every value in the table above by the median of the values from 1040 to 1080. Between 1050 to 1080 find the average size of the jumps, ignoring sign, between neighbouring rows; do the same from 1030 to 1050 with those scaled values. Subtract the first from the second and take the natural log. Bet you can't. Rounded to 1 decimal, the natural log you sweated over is -6.0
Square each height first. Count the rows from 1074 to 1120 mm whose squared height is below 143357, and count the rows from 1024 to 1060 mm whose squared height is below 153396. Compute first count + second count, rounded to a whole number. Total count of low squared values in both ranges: 11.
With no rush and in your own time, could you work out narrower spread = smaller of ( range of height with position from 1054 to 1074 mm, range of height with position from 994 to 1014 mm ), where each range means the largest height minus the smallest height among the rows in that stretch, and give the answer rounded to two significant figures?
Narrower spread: 16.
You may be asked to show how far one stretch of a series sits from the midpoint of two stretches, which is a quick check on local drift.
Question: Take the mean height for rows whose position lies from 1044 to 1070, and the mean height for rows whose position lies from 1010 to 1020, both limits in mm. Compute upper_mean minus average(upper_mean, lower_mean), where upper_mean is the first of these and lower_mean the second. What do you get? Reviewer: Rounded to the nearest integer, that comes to -21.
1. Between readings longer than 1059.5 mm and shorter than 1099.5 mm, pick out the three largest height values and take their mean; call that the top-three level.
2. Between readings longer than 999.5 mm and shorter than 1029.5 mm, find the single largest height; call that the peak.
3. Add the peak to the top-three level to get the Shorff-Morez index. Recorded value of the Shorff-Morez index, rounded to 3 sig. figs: 835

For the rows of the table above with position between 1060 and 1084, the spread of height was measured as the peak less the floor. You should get 22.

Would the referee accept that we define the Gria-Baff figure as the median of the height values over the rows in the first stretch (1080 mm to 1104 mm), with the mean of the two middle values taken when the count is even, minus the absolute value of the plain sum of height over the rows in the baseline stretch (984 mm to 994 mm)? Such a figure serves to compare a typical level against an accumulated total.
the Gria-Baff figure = -418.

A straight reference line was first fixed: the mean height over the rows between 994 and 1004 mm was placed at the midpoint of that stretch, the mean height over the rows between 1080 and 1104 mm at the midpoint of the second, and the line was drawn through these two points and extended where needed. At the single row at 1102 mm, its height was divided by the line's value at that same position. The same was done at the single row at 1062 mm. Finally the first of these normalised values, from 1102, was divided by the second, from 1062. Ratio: 0.96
